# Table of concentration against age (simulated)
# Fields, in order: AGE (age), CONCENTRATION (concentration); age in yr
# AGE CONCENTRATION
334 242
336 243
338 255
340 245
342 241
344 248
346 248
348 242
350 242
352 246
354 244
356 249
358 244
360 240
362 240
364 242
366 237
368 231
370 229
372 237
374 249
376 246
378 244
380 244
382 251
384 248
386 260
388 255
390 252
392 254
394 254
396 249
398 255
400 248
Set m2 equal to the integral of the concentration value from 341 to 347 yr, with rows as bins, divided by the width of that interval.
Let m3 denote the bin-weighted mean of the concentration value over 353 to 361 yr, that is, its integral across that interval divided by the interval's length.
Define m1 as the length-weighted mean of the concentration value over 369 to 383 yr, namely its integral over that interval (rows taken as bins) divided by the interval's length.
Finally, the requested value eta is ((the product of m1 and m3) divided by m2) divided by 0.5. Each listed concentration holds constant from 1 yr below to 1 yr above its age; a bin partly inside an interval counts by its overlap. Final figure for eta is 483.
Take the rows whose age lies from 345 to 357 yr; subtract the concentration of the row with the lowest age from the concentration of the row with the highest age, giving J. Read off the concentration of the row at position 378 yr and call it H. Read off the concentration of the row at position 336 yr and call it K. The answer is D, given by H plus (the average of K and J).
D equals 366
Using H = 244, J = 1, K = 243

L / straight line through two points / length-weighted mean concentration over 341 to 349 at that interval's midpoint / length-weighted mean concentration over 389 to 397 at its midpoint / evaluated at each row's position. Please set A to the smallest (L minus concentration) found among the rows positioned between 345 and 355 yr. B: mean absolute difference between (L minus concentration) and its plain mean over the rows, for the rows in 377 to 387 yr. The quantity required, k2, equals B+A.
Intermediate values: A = -3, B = 4.6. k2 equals 1.5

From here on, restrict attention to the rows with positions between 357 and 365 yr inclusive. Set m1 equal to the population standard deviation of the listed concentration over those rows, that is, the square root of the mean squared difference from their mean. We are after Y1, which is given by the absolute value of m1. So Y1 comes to 1.66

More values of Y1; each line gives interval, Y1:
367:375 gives 7.79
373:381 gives 2.05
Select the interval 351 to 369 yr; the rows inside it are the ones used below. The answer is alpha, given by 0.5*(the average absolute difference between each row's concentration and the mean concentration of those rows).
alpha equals 1.98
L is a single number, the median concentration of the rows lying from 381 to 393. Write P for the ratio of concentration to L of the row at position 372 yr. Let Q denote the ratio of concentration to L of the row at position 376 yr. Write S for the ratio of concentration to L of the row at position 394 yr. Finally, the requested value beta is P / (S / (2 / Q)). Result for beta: 1.92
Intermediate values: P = 0.94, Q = 0.97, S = 1.00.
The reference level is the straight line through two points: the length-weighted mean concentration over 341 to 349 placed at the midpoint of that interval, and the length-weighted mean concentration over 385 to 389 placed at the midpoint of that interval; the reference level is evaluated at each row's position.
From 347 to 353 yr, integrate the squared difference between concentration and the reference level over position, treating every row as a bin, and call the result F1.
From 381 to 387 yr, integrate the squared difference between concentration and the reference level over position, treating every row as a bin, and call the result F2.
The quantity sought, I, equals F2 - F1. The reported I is 148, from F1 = 65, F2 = 213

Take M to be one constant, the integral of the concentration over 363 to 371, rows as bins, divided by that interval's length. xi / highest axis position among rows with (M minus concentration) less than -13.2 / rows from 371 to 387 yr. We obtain 386 yr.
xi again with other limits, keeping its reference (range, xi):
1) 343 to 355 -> 346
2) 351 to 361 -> 356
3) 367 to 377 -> 374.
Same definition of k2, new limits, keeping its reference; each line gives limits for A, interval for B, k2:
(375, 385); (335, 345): 3.5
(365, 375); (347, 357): 2.4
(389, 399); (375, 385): 0.0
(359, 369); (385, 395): 8.1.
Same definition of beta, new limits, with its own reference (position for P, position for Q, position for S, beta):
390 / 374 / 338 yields 2.01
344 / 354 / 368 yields 2.23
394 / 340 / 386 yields 2.02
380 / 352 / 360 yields 2.09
